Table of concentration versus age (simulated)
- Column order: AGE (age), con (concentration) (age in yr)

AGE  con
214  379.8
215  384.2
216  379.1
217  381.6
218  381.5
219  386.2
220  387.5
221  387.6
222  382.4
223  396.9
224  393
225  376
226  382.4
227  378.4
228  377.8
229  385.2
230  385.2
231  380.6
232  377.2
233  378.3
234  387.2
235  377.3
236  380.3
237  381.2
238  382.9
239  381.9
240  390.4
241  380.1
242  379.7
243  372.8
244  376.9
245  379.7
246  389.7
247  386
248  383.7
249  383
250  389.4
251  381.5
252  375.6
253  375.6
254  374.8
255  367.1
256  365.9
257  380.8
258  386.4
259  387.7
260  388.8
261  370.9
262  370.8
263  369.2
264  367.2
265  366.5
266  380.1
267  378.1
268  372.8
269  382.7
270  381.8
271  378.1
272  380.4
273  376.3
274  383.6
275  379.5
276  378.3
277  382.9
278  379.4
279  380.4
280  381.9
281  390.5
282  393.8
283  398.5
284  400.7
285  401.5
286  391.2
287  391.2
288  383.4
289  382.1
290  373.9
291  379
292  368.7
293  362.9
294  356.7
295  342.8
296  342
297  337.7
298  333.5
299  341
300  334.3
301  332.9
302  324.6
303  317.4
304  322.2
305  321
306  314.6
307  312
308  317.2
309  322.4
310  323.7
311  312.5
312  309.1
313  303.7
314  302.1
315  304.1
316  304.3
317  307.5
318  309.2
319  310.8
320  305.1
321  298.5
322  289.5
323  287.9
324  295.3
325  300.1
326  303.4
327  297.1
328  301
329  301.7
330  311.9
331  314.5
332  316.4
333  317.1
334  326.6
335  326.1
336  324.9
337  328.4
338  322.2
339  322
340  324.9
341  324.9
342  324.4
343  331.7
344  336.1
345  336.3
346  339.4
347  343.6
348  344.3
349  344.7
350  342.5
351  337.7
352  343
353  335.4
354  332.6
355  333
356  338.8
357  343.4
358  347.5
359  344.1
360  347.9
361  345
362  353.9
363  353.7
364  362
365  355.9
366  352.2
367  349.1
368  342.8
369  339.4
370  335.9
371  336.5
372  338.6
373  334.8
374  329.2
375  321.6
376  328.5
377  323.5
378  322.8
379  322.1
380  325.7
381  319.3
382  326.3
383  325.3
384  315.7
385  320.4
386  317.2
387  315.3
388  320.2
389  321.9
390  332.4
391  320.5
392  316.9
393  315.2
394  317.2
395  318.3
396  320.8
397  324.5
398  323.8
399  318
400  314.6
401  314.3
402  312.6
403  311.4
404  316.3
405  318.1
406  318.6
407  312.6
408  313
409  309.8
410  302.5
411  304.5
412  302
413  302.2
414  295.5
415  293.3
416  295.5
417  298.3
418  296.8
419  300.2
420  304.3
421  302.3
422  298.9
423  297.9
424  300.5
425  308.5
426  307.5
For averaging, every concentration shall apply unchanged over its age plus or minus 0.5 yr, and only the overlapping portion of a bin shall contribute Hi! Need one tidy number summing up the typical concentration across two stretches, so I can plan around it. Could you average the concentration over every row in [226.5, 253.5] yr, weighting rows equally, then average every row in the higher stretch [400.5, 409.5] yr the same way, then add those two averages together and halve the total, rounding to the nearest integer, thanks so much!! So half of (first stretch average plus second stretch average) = 348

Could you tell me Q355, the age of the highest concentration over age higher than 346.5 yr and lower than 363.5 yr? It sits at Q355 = 362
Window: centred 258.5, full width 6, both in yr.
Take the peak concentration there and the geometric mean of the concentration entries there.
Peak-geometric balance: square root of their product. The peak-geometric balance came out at 384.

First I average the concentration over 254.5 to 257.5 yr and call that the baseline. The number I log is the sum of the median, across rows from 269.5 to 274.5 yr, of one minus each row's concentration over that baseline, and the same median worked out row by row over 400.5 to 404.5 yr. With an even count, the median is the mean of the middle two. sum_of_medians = 0.13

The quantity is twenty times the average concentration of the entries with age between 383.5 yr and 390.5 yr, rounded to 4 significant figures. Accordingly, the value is 6409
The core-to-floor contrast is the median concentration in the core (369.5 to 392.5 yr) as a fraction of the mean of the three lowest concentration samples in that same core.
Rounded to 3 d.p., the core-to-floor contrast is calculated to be 1.022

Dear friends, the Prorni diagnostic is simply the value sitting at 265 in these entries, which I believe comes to 366.5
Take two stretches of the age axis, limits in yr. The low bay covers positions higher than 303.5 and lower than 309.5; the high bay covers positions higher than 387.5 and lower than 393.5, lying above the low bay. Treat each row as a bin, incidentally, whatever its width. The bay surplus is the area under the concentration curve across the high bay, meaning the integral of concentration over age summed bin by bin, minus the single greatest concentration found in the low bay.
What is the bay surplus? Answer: 1605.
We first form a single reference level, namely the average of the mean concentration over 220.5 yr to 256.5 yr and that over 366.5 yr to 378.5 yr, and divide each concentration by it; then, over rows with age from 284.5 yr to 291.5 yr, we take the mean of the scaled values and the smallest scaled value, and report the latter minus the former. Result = -0.034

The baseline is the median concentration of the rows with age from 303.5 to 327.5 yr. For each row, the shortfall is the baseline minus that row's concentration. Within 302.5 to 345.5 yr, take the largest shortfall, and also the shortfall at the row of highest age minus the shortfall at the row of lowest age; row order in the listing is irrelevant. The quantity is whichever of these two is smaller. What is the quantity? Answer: -19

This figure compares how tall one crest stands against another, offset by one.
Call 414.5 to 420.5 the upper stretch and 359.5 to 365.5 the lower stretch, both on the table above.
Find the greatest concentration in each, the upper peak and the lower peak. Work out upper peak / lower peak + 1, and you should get 1.84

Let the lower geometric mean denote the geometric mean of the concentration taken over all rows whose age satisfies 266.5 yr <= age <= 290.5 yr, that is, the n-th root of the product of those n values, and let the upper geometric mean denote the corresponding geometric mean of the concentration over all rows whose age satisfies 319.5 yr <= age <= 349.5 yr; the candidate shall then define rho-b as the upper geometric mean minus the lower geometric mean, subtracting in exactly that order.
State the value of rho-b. -67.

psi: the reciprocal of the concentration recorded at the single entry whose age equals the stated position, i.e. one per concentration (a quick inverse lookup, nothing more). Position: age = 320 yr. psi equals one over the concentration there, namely 0.0033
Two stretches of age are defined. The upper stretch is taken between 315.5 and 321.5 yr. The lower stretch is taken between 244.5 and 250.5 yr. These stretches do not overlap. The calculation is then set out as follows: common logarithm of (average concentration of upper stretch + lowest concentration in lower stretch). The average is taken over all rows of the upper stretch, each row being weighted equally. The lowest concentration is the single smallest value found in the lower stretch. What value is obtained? 2.84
